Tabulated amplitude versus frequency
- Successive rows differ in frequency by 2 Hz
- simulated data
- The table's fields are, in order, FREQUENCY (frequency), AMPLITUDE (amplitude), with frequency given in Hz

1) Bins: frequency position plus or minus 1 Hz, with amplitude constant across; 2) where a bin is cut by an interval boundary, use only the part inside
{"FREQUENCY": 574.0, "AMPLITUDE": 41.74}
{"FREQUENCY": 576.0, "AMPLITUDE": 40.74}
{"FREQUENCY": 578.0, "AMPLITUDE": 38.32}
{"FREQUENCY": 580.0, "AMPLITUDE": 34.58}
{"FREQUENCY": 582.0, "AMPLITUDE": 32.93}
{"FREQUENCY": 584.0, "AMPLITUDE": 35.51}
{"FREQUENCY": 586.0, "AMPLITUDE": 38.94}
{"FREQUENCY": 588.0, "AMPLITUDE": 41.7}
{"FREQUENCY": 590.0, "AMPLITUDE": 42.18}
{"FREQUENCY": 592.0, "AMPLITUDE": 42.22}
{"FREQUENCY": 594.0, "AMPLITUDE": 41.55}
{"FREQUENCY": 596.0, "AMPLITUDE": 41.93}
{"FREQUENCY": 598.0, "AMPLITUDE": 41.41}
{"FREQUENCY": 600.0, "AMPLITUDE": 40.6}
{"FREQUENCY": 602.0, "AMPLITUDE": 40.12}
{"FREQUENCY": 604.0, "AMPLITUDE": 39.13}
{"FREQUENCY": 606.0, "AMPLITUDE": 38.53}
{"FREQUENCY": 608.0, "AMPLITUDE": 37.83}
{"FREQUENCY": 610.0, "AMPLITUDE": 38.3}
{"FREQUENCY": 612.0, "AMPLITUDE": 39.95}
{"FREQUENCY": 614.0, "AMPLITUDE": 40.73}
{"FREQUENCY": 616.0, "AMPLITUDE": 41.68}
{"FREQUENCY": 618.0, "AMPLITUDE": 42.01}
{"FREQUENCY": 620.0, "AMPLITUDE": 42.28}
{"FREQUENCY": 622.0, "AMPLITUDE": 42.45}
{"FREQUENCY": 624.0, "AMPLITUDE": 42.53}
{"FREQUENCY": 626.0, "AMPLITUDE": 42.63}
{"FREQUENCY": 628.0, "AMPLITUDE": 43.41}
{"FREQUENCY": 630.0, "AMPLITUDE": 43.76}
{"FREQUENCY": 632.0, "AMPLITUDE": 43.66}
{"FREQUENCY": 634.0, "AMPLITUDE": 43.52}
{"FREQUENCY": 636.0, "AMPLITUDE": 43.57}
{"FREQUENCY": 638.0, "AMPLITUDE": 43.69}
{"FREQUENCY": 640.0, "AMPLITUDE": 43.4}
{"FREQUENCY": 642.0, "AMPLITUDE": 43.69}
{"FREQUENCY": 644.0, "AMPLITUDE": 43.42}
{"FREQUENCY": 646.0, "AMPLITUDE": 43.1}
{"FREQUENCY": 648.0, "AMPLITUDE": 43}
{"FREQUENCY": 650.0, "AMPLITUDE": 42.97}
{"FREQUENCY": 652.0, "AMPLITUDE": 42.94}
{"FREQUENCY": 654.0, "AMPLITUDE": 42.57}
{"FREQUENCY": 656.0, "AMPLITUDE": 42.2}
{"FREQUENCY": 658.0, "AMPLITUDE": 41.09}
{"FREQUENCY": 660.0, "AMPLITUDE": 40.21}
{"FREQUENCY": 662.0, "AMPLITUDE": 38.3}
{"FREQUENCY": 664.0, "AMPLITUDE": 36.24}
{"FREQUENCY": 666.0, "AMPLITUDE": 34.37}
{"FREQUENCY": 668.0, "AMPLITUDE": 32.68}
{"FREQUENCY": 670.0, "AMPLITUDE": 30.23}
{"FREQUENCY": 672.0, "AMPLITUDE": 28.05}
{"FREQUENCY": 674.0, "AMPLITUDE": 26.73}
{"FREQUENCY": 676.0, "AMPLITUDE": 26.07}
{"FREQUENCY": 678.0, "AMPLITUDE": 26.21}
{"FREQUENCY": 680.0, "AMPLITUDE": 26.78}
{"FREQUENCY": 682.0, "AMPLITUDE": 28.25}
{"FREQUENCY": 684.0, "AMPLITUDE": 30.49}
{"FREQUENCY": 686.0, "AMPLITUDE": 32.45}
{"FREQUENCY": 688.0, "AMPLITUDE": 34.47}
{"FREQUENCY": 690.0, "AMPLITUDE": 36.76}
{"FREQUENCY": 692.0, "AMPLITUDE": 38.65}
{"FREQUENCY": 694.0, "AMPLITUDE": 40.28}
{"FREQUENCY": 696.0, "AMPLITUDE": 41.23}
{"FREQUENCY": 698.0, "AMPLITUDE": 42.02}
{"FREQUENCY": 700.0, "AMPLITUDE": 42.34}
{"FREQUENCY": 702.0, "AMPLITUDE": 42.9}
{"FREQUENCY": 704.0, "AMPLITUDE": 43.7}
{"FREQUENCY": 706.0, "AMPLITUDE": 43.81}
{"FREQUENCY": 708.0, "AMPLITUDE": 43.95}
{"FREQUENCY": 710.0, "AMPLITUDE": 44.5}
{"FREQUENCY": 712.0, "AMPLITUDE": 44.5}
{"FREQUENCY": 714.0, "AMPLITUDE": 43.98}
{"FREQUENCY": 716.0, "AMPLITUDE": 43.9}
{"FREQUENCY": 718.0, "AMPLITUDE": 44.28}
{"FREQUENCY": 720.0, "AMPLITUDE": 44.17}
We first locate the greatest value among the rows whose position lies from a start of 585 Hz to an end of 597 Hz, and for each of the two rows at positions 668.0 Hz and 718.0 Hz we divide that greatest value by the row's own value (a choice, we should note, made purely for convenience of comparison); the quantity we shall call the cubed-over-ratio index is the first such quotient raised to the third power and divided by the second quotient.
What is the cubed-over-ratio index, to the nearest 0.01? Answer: 2.26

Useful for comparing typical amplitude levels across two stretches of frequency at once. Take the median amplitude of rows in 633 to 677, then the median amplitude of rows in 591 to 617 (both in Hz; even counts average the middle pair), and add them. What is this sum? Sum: 83.0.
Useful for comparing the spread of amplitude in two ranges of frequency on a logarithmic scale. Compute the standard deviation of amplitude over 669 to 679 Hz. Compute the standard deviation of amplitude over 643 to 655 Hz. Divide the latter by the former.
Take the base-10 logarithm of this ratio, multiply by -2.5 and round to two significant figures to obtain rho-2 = 2.0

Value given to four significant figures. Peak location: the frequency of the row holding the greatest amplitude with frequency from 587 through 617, 592.0 Hz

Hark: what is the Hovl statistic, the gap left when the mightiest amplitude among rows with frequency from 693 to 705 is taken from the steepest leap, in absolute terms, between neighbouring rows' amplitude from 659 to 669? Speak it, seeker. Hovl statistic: -41.6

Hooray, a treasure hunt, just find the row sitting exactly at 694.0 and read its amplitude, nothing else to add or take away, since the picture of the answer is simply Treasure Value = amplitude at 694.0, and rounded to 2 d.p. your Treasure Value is 40.28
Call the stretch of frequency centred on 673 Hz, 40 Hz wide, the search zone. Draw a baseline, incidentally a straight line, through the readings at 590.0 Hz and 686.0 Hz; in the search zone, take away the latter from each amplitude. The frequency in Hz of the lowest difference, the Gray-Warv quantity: 676.0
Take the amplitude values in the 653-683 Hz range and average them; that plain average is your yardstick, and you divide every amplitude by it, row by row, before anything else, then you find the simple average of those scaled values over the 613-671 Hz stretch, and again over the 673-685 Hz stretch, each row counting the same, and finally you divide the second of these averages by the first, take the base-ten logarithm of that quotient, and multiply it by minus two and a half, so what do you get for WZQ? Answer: 0.4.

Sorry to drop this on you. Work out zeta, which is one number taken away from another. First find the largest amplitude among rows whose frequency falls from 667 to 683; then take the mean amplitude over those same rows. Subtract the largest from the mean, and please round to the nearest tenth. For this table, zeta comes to -4.6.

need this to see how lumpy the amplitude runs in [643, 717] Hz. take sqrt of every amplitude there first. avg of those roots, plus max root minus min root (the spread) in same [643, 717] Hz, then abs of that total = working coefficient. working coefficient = 7.7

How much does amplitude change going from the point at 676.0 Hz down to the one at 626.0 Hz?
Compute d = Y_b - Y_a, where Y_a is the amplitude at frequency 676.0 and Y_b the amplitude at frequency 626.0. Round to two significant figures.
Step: 17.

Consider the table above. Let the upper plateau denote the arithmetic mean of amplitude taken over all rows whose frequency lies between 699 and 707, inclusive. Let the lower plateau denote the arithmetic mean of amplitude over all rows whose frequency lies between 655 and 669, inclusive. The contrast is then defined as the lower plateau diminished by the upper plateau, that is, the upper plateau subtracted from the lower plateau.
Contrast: -5.3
